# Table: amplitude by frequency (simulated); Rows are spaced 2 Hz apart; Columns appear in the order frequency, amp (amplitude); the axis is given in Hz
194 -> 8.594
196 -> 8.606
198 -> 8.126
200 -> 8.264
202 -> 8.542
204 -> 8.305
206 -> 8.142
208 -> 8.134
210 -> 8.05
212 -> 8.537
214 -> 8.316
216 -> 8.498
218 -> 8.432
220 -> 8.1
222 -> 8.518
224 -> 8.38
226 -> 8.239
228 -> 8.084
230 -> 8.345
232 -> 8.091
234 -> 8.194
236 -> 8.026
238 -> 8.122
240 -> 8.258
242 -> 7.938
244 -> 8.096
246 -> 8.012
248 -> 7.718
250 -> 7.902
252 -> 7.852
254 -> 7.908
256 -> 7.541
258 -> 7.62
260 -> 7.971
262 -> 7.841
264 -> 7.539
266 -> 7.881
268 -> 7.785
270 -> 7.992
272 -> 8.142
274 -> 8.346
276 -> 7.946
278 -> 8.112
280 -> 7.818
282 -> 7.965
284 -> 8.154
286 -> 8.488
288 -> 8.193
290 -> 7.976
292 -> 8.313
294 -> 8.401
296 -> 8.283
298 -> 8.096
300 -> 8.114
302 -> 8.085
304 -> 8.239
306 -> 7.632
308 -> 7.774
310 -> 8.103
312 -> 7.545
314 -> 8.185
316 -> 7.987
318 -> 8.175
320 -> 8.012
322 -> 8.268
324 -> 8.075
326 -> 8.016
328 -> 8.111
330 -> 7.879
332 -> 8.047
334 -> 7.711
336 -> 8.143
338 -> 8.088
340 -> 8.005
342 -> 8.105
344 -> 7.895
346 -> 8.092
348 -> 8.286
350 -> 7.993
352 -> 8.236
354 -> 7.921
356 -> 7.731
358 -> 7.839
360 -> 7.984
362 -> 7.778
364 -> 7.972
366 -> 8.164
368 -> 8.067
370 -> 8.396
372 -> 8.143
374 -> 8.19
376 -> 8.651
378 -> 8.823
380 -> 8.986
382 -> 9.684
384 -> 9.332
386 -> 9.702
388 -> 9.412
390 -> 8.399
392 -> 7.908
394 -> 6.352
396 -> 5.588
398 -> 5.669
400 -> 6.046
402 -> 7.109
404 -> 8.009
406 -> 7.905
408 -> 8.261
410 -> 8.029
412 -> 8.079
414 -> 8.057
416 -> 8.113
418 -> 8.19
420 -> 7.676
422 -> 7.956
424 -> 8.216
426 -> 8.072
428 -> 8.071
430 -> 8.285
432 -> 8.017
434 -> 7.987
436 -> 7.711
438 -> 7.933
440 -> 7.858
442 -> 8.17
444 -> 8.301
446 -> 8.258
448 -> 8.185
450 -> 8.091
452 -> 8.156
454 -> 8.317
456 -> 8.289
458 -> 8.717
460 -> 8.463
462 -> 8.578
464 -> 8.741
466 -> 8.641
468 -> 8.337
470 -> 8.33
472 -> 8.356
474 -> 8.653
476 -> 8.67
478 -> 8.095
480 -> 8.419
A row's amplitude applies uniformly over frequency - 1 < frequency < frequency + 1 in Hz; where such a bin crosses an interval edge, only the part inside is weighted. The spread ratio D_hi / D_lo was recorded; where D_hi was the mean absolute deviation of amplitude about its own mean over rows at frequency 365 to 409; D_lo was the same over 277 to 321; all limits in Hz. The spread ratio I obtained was 5.1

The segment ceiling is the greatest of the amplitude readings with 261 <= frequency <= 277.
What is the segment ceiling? 8.346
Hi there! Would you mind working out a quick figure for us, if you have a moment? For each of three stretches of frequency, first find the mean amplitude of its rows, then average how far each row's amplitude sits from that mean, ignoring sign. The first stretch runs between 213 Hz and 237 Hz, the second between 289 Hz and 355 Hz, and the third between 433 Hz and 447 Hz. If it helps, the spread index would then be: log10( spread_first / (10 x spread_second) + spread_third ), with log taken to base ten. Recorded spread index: -0.55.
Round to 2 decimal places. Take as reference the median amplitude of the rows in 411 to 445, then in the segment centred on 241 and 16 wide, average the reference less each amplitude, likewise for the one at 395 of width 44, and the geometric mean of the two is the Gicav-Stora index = 0.04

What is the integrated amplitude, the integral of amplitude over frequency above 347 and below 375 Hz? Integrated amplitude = 225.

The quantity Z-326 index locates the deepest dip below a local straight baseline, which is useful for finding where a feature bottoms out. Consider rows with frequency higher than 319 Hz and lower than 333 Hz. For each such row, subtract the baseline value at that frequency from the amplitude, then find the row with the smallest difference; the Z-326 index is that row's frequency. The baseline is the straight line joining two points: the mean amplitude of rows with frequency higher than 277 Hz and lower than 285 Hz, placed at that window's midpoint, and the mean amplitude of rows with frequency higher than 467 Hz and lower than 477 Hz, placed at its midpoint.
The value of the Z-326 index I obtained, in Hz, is 330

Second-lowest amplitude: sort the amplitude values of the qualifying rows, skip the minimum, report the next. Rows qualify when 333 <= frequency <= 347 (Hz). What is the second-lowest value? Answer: 7.895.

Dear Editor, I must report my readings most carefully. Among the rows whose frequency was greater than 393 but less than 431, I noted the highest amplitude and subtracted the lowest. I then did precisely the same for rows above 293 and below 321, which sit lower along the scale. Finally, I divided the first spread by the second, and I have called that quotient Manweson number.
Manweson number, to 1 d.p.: 3.2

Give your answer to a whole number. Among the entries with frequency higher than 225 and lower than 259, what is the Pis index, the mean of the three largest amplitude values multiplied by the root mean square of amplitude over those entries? 66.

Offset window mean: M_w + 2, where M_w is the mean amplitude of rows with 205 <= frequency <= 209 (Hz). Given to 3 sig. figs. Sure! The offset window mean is 10.1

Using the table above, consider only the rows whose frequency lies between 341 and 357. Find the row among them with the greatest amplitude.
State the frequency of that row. 348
